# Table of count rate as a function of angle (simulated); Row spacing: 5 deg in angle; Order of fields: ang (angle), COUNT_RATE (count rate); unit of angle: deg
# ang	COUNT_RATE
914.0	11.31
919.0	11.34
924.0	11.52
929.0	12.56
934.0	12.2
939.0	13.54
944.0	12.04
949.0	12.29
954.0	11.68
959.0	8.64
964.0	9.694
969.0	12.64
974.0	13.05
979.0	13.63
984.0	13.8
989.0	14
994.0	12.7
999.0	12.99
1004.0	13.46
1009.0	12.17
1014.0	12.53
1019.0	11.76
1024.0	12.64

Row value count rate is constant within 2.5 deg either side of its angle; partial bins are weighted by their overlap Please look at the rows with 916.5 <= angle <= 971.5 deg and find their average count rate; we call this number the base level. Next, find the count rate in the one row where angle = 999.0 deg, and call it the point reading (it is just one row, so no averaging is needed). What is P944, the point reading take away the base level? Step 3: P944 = 1.3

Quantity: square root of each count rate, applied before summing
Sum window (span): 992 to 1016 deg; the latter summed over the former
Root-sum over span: 18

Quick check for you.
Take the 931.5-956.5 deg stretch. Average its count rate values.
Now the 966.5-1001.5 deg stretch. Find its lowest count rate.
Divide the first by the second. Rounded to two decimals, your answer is 0.98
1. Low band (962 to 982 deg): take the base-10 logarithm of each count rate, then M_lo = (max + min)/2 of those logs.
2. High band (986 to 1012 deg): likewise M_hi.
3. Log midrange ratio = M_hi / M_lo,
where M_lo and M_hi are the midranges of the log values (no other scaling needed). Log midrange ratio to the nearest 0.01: 1.05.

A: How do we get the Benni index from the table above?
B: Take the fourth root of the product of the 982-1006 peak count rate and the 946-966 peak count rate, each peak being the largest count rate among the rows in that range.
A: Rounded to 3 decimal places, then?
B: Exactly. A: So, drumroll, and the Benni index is 3.622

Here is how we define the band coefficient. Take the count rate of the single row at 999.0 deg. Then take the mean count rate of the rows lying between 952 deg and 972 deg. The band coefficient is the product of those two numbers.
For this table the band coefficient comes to 139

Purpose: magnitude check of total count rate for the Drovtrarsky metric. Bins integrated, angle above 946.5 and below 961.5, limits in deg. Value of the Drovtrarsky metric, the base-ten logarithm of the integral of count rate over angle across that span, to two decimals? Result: 2.21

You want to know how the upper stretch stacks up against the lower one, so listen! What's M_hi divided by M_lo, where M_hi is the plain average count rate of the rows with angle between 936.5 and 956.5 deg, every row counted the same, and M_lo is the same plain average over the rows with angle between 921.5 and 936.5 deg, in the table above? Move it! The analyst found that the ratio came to 1.02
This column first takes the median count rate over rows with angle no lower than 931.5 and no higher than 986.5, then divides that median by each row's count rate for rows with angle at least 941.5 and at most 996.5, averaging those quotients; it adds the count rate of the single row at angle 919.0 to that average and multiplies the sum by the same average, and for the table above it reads 12.7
